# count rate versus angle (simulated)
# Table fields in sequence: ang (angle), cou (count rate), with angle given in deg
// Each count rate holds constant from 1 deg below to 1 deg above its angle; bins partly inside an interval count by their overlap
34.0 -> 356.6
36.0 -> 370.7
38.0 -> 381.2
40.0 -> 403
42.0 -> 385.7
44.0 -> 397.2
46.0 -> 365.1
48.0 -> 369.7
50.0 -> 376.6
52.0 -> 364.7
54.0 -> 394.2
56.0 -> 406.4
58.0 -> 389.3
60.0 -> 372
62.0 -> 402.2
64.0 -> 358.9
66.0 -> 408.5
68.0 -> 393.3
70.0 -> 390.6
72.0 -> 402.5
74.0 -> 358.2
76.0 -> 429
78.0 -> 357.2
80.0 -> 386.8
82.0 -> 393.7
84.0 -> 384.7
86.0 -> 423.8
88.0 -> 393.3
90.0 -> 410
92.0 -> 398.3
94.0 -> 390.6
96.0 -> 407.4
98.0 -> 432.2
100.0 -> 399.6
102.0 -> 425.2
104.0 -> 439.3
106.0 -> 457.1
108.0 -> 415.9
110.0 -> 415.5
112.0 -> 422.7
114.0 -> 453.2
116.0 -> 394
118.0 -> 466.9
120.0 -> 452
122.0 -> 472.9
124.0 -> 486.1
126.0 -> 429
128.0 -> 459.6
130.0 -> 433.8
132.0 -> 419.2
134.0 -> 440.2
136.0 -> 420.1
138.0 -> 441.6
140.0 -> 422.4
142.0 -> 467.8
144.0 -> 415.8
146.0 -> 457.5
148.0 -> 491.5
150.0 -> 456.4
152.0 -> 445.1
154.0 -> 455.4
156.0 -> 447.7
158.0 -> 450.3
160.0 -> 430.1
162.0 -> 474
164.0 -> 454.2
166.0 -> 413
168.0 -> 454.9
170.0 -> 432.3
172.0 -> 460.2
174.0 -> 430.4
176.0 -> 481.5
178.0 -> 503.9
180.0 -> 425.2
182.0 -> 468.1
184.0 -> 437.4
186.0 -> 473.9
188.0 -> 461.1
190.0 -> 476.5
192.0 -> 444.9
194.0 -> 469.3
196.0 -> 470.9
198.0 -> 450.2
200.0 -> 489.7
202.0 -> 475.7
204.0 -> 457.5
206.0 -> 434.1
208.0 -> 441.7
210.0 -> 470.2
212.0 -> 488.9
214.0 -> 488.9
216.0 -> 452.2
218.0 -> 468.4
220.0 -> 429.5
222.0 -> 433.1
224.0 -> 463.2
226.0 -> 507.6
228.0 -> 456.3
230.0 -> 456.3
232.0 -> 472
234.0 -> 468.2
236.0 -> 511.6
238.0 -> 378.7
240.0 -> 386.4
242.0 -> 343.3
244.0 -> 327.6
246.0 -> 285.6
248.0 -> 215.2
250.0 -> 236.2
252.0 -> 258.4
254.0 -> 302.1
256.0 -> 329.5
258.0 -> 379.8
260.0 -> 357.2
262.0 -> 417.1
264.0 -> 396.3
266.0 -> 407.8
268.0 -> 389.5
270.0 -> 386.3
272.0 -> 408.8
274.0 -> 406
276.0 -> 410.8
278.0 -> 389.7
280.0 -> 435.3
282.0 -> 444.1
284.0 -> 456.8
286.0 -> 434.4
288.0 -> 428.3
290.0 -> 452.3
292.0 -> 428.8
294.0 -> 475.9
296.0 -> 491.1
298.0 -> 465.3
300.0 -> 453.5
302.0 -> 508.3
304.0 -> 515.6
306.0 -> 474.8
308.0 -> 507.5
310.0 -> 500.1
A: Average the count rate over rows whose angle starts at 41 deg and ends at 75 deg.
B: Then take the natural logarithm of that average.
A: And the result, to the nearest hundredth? 5.95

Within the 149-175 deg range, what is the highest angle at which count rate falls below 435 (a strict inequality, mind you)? 174.0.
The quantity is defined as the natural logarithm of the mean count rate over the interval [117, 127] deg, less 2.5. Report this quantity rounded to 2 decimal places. 3.63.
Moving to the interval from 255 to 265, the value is 3.43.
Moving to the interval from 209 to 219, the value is 3.66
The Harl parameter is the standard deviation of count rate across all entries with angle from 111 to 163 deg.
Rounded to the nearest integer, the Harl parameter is 23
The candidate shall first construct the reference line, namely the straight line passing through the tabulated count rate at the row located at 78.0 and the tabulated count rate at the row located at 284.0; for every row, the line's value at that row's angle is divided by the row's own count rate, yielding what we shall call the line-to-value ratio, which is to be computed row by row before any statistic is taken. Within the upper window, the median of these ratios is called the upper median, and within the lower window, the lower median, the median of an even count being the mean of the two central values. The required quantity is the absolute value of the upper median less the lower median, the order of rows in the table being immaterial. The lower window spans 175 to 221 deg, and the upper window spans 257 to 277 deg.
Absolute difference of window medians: 0.23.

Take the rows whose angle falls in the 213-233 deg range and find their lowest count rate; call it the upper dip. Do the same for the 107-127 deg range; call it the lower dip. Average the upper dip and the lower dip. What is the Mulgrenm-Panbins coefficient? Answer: 412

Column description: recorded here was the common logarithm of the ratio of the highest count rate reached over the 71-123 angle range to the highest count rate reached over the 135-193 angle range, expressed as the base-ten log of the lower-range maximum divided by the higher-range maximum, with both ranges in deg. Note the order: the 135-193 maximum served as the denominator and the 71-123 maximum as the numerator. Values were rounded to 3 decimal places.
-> -0.028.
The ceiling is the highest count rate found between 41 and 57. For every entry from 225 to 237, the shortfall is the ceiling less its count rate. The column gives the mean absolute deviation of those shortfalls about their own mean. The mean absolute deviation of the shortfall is 21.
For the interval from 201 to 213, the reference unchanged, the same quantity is 17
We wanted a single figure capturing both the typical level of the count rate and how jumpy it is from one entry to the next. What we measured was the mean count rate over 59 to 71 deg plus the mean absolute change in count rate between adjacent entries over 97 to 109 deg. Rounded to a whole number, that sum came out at 414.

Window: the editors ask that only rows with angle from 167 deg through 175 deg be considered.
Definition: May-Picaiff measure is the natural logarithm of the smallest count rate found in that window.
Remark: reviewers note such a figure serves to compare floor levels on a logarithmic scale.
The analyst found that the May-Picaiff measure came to 6.06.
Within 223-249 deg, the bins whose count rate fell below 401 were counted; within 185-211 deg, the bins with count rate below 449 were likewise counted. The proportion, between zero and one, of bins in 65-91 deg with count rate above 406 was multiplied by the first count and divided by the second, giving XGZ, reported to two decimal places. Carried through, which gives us 0.62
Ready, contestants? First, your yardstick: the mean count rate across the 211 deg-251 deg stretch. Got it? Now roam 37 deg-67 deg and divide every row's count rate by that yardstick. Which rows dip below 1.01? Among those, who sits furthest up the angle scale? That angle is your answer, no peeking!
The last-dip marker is 66.0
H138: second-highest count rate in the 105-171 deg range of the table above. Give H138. 486.1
